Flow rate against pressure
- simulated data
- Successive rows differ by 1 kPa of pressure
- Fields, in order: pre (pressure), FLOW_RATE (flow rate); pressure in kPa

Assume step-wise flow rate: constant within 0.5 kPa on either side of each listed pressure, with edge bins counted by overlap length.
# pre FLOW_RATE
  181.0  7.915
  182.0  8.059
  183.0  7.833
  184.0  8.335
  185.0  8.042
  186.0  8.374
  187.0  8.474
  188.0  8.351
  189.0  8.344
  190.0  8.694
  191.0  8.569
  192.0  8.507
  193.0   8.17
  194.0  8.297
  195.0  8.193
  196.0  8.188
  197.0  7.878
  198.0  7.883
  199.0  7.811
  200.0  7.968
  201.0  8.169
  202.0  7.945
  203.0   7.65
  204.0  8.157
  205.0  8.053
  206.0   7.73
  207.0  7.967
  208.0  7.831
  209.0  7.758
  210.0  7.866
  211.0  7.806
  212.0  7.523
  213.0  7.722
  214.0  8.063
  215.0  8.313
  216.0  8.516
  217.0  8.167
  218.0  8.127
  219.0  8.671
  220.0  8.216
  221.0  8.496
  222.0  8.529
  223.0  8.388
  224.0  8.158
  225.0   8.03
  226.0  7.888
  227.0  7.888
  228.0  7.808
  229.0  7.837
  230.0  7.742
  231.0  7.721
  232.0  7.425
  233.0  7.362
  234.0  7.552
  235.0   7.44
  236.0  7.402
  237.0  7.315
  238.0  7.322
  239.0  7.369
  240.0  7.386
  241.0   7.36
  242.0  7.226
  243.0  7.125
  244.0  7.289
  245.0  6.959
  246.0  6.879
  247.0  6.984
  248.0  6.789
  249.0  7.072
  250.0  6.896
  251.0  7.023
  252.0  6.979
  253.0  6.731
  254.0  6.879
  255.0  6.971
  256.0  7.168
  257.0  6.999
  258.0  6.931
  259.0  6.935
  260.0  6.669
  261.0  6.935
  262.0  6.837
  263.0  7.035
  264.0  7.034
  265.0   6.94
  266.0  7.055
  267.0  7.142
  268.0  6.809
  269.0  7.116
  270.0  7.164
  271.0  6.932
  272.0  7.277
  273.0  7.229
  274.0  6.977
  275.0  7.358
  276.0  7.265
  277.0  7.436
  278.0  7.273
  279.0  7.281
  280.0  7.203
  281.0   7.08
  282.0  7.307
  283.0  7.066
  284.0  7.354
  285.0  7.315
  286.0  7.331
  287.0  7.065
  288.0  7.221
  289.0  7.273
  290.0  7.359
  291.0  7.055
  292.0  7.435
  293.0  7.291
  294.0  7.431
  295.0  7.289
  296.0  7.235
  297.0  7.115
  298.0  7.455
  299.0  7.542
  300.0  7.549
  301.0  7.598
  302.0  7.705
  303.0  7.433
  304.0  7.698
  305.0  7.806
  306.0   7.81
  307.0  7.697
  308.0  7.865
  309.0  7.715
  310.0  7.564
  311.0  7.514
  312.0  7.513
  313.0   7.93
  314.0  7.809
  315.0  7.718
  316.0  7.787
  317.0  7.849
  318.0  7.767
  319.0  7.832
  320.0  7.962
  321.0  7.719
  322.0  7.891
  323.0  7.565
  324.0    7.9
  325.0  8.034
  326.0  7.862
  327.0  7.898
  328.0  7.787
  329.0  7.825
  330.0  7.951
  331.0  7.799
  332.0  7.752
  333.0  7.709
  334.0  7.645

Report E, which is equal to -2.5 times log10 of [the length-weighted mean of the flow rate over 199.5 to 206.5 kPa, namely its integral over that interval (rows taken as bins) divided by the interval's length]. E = -2.25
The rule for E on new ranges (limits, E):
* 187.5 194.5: -2.31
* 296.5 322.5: -2.21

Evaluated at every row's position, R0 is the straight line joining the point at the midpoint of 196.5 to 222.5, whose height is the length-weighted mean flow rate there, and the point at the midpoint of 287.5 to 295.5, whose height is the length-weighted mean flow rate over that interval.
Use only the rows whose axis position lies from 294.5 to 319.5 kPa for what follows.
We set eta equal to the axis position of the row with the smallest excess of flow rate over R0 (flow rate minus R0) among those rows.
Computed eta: 297.0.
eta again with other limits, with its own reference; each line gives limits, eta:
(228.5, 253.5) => 253.0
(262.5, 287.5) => 268.0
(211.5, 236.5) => 212.0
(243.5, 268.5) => 253.0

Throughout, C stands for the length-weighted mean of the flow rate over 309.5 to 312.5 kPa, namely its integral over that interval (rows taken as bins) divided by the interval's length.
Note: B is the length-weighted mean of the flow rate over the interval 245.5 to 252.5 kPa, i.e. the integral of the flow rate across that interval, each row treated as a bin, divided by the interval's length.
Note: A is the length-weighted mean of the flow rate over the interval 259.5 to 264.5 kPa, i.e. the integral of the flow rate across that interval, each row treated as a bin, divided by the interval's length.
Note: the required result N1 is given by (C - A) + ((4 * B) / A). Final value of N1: 4.65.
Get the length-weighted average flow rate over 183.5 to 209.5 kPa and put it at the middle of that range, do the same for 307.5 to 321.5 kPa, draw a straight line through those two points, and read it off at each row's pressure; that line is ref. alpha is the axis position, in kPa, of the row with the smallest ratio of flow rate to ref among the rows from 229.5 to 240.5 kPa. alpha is 237.0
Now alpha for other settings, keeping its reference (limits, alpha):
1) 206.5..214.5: 212.0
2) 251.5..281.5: 260.0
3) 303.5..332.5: 311.0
